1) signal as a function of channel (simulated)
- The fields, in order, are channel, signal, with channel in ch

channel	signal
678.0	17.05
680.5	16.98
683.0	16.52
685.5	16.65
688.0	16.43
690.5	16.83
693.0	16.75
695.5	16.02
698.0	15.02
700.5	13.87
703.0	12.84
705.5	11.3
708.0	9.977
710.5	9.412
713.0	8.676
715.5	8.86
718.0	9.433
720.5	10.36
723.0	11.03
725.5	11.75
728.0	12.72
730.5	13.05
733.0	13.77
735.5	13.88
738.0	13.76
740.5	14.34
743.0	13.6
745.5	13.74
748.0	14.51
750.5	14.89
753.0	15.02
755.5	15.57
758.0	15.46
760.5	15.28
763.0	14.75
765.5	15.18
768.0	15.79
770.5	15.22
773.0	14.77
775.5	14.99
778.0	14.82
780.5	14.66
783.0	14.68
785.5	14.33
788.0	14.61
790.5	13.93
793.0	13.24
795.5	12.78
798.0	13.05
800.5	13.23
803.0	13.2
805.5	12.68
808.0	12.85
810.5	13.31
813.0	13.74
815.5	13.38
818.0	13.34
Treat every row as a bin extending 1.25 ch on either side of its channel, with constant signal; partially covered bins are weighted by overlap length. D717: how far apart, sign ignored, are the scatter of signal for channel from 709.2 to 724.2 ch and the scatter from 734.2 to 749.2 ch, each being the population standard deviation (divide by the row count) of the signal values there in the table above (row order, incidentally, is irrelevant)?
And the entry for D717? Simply 0.5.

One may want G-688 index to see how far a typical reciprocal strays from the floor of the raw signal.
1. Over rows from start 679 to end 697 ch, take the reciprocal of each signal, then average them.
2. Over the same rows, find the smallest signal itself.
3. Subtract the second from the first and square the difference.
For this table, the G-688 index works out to 255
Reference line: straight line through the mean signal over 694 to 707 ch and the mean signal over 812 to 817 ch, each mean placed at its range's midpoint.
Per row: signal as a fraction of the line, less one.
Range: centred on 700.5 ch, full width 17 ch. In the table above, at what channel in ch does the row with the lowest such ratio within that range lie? 708.0 ch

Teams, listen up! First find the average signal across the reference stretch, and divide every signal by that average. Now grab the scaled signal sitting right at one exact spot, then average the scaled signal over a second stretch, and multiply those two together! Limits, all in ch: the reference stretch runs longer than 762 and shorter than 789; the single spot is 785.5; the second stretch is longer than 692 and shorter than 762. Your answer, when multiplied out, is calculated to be 0.84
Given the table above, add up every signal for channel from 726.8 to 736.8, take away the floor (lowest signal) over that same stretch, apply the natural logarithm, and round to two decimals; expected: 3.71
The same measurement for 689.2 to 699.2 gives 3.90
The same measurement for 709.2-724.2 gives 3.89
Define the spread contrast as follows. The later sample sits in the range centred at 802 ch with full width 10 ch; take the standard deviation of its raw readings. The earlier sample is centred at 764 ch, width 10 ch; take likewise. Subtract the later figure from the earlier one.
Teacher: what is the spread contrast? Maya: 0.2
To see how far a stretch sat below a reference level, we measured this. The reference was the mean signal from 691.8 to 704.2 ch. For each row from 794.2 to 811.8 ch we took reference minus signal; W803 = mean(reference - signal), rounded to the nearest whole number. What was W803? 2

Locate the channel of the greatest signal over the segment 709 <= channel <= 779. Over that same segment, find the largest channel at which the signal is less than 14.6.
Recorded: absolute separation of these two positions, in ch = 20.0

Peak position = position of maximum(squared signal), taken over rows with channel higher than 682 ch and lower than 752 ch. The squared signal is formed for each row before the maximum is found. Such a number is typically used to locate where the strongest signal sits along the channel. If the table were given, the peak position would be 690.5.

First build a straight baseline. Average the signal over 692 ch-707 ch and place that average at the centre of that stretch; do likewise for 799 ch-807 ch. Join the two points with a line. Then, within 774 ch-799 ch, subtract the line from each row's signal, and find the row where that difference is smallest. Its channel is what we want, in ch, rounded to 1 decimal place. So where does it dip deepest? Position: 795.5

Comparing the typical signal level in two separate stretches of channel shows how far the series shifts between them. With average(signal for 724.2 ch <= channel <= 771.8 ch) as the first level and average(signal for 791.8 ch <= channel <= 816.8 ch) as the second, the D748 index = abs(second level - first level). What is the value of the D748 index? 1.18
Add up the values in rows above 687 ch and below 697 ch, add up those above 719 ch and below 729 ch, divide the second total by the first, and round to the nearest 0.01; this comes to 0.69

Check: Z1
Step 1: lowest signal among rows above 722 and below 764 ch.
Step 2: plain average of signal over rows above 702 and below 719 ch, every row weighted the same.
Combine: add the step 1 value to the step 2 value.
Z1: 21.1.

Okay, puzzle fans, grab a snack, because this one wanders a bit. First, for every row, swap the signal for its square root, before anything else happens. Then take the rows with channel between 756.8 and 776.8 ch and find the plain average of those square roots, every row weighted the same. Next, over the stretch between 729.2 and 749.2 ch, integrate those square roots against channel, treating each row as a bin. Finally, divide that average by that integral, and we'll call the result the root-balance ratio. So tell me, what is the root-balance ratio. 0.052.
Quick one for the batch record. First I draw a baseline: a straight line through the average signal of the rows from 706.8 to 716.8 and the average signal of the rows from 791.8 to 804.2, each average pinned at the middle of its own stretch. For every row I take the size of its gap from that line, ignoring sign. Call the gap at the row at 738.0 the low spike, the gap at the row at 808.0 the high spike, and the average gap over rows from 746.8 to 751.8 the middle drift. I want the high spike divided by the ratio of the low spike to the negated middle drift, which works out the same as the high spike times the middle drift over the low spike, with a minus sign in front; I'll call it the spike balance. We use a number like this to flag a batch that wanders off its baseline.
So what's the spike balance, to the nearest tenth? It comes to -0.8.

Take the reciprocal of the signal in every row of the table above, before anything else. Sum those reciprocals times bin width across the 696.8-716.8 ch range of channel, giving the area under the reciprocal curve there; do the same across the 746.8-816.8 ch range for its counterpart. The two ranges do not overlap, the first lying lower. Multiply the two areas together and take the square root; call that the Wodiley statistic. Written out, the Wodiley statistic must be 3.0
